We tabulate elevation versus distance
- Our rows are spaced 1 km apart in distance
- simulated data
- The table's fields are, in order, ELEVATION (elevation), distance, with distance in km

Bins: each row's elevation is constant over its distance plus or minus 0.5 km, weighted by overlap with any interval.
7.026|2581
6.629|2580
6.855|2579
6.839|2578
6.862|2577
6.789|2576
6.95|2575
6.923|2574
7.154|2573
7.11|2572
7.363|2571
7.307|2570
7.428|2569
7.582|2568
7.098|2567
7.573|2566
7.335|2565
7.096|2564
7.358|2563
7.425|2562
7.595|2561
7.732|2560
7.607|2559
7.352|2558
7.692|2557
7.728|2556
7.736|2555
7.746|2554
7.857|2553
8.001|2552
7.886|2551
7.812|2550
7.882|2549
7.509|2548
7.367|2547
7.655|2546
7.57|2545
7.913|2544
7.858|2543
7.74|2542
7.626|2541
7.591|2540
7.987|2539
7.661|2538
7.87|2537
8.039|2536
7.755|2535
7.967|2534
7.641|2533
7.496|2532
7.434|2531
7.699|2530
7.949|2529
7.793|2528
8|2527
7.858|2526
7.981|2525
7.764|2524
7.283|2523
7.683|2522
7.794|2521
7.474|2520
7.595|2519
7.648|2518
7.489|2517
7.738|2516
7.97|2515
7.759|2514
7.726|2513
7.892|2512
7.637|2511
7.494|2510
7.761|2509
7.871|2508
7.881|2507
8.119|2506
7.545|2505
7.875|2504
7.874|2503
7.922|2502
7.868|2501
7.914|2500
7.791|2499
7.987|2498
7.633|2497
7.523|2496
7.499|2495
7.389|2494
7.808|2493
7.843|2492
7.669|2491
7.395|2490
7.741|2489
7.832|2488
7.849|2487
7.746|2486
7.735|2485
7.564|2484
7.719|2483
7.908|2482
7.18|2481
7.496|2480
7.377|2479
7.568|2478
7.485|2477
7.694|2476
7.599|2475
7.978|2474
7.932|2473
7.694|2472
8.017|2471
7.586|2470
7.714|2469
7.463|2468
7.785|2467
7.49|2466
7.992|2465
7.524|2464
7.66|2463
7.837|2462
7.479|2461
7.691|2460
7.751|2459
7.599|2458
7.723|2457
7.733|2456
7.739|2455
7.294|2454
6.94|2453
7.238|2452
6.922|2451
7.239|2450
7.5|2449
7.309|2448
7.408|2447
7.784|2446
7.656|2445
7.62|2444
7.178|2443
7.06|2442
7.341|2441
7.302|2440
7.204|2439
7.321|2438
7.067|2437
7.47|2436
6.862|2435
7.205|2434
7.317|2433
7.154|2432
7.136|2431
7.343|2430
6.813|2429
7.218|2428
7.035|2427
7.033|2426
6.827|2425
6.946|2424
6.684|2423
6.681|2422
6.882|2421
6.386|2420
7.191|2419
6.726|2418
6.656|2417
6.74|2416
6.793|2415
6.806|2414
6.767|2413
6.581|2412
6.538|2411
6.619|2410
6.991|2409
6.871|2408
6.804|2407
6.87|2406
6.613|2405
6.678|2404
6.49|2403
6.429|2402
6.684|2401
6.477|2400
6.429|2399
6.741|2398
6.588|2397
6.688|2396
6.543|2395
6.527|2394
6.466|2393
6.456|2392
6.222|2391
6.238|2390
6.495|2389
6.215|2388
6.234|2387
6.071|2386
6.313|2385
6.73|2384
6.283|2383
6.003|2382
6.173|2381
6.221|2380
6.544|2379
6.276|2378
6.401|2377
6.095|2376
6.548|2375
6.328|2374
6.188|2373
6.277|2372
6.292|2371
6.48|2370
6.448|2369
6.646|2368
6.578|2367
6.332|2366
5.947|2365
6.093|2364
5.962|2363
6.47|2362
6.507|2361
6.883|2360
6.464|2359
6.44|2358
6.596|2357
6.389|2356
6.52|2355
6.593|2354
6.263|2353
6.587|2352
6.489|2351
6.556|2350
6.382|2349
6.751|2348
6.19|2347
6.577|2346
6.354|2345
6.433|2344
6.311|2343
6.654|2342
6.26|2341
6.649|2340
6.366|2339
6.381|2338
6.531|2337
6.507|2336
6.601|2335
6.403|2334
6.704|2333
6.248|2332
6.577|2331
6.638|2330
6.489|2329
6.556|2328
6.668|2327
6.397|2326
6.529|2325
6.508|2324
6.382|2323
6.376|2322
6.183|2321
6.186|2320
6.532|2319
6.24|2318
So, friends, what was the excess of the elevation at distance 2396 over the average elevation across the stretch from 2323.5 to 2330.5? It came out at 0.1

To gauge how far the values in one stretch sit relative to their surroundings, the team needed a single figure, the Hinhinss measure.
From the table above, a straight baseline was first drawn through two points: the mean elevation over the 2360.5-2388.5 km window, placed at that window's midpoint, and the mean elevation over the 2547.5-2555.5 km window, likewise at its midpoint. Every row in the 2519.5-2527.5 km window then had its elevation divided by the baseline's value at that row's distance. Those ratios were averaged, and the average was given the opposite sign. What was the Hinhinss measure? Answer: -1.02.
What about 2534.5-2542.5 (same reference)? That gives -1.01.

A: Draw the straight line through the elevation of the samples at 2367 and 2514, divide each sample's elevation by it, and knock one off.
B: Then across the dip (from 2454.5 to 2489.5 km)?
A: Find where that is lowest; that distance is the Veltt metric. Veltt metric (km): 2481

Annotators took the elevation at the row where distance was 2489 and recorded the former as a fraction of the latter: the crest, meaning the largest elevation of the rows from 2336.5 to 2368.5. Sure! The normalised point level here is 1.12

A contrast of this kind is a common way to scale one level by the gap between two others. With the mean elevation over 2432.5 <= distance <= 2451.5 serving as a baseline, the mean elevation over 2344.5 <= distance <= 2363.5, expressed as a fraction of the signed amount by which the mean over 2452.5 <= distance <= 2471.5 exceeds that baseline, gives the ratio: 20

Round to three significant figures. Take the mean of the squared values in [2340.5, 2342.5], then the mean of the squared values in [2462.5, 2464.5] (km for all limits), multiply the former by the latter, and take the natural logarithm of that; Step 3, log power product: 7.79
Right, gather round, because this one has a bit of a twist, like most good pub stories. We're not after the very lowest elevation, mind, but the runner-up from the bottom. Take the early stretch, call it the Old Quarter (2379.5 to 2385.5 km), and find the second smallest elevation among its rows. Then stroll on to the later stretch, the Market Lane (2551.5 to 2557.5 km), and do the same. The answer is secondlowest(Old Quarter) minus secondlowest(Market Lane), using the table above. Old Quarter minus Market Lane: -1.6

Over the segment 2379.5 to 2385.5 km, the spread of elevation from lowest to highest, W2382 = 0.7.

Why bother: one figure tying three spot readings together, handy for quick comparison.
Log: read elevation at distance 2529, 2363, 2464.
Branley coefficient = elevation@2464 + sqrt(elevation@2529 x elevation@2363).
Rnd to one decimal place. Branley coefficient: 14.4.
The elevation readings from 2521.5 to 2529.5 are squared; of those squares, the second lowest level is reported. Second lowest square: 59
